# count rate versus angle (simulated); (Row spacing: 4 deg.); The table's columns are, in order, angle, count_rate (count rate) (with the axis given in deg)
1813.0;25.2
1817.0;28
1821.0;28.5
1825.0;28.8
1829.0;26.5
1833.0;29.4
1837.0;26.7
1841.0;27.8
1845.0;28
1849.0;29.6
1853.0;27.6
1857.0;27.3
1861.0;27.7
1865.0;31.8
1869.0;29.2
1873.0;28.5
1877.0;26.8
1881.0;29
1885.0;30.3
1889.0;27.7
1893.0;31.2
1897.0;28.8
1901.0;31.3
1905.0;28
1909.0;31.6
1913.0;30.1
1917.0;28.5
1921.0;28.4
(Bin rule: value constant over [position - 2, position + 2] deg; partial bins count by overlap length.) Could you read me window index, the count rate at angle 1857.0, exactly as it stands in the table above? 27.3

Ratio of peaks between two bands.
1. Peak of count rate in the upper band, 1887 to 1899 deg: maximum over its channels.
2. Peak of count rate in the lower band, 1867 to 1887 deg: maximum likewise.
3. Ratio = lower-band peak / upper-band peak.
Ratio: 0.971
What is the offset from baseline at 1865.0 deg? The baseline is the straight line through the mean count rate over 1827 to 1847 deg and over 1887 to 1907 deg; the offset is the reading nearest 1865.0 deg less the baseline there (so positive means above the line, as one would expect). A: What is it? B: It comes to 3.3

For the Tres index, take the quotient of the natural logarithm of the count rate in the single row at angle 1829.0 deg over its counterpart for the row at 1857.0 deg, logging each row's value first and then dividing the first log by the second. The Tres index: 0.991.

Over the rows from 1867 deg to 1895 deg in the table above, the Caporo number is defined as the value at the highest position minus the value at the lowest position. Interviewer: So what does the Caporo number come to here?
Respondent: 2.0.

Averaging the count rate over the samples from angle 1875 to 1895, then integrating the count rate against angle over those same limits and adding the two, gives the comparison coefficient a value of 609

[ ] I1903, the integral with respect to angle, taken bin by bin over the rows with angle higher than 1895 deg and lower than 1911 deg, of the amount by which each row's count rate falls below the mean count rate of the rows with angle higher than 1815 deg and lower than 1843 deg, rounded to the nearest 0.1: -31.5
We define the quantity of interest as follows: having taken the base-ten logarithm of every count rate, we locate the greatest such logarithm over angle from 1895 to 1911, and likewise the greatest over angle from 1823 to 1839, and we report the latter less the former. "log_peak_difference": -0.031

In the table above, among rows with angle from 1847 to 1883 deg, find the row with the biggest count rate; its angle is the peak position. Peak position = 1865.0 deg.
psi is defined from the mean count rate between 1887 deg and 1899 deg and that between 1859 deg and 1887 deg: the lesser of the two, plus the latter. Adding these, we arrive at 58.1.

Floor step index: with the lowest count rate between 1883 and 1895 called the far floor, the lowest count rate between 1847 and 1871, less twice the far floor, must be -28.1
